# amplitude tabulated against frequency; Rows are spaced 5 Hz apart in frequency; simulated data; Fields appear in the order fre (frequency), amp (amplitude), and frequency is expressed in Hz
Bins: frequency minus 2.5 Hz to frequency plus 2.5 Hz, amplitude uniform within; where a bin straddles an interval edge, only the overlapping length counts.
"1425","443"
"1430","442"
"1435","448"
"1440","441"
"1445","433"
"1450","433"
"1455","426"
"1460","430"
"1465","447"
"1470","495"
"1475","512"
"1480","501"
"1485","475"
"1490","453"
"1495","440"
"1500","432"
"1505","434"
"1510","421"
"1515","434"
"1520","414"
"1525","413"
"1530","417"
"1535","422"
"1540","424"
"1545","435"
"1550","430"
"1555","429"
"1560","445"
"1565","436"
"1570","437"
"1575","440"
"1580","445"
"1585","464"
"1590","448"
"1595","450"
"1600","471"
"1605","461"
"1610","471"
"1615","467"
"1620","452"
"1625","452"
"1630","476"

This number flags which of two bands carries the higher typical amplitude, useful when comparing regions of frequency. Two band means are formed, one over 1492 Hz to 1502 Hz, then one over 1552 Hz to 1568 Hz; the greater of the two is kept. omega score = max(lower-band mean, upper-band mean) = 437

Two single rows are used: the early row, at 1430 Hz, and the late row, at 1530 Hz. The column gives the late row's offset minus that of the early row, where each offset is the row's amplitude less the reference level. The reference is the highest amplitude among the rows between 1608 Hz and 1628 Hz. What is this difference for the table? -25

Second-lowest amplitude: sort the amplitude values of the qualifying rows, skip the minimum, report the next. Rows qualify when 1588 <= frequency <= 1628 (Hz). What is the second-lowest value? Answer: 450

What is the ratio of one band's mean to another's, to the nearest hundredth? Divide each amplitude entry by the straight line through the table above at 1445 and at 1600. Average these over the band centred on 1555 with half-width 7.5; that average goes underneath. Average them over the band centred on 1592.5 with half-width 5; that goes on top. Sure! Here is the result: 1.01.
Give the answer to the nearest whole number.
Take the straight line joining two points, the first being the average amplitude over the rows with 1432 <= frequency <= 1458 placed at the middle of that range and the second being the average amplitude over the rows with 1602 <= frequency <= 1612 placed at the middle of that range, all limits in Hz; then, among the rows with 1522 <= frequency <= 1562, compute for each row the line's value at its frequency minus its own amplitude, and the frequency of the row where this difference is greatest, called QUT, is 1525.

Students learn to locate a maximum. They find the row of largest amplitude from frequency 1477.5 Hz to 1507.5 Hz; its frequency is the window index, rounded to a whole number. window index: 1480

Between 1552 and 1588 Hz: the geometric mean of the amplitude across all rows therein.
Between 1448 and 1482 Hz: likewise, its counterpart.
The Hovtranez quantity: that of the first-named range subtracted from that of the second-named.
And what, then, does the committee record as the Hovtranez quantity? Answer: 20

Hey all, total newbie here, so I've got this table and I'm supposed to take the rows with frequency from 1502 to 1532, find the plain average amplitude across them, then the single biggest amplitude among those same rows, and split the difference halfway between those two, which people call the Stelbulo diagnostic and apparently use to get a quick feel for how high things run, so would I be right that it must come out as 428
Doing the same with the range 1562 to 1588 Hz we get 454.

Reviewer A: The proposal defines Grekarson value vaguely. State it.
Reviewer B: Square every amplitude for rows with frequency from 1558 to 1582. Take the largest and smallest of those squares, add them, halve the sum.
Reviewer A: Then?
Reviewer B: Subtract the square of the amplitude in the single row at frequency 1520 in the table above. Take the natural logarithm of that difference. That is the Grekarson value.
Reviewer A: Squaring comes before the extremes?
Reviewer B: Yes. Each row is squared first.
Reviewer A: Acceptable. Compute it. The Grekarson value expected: 10.0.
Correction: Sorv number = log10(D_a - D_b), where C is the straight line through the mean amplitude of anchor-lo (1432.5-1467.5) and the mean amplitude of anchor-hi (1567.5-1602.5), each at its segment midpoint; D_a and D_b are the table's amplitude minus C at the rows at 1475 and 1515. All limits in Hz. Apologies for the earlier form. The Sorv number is 1.91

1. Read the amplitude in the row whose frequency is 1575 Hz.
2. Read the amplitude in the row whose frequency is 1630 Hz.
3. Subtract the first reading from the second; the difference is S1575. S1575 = 36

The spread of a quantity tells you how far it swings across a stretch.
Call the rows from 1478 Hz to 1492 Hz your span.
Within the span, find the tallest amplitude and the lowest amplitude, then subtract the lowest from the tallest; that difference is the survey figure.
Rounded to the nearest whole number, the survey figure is 48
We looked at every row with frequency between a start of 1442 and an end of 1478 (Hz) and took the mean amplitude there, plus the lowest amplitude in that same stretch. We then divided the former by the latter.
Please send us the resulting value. 1.07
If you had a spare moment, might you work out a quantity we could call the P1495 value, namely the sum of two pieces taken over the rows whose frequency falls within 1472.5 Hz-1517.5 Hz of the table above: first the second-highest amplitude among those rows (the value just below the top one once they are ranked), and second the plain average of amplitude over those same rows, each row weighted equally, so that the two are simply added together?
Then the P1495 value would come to 957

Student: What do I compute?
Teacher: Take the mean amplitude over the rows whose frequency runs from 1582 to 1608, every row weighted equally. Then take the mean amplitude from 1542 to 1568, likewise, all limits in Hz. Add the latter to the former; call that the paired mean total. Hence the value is 894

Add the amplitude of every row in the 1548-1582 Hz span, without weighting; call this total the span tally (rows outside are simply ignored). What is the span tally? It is 3062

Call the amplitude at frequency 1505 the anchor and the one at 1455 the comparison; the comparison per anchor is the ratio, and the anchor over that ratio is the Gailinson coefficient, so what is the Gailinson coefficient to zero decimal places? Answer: 442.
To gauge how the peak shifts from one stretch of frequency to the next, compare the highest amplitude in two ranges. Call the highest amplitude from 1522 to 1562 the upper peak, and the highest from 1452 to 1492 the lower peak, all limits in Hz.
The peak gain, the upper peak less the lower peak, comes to -67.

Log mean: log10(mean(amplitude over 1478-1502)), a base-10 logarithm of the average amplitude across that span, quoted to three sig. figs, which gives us 2.66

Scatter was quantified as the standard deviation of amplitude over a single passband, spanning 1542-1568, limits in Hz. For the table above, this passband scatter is 6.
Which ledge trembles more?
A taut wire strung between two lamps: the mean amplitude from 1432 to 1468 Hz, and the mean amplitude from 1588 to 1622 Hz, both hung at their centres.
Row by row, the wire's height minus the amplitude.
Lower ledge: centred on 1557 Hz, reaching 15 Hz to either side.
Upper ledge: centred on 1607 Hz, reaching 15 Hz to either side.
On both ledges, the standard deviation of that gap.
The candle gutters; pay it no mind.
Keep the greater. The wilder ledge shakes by 9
